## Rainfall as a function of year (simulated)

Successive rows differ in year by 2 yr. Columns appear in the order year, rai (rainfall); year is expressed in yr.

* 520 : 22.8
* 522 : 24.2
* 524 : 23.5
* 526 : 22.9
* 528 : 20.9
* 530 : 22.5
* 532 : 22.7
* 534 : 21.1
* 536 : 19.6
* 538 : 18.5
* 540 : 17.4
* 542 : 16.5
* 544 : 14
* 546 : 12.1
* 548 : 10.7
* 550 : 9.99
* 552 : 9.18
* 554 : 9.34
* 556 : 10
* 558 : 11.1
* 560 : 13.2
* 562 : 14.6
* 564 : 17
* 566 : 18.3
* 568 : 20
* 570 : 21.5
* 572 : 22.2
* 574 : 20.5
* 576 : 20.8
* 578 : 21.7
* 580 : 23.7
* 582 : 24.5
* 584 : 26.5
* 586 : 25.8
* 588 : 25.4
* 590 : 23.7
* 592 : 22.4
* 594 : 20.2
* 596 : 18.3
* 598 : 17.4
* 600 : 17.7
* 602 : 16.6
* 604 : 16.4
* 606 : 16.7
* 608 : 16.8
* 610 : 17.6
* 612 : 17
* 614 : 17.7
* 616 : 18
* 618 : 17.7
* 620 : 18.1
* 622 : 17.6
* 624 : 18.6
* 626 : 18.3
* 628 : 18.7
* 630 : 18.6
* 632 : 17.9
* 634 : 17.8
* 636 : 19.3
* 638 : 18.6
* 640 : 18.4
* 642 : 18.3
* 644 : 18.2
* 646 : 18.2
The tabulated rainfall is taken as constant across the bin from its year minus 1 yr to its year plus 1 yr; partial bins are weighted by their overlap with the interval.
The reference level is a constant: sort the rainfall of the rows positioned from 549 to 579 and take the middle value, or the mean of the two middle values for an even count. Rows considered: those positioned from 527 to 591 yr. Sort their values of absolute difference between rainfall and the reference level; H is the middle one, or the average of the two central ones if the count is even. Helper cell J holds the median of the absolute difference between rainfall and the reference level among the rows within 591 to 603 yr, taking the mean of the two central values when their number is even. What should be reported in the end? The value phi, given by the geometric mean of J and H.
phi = 2.2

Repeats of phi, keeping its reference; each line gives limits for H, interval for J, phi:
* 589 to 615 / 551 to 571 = 1.6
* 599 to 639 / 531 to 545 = 1.4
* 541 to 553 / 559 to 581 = 4.6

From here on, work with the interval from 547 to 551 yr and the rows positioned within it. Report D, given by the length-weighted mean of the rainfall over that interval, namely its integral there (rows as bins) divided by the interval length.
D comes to 10.3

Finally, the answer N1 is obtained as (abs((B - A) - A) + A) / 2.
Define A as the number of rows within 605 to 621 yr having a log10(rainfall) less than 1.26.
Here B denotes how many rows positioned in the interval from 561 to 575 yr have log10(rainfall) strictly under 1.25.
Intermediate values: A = 8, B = 2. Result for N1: 11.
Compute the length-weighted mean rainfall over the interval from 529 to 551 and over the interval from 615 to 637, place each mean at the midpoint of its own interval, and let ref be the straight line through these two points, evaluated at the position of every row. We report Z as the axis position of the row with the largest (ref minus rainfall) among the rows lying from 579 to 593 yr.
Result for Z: 592 yr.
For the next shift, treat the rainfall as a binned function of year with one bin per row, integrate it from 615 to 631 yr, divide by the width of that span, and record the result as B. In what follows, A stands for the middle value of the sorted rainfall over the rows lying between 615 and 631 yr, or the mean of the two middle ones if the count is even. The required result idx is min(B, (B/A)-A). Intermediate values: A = 18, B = 18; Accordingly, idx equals -17.2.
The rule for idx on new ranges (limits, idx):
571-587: -21.9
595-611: -16.1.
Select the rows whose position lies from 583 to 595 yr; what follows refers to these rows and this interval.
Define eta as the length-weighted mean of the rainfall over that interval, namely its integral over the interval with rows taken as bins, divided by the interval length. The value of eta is 24.0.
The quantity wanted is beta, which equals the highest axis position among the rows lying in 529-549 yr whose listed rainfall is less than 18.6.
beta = 548 yr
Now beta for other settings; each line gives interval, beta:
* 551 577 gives 566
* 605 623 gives 622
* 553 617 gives 616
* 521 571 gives 566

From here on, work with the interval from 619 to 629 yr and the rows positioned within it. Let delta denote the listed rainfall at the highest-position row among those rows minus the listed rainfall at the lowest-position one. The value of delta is 1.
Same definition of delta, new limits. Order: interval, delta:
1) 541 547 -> -4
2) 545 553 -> -3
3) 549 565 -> 7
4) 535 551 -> -10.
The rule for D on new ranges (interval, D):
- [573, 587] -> 23.4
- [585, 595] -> 23.5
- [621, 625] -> 18.1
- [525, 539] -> 21.2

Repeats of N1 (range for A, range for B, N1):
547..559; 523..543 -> 8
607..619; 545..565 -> 4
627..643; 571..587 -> 3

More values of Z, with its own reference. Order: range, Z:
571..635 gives 604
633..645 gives 634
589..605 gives 604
